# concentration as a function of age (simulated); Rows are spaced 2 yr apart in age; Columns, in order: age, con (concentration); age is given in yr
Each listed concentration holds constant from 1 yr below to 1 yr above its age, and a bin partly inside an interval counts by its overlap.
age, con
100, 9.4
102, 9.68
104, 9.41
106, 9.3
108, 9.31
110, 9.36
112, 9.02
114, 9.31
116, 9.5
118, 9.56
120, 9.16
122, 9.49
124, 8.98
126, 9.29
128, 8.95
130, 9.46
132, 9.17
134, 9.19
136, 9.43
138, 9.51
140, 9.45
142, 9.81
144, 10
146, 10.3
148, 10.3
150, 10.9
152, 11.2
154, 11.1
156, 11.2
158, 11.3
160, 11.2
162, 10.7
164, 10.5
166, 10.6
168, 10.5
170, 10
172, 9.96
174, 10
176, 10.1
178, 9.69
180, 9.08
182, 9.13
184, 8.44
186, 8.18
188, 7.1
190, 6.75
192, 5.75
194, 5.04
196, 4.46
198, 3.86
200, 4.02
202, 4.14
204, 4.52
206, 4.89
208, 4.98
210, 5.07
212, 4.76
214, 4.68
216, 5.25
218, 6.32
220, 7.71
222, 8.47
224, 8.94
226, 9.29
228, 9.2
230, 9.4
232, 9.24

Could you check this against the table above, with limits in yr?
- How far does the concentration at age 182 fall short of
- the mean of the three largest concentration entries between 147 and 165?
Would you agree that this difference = 2.1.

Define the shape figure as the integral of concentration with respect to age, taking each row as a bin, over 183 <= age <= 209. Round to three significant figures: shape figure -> 144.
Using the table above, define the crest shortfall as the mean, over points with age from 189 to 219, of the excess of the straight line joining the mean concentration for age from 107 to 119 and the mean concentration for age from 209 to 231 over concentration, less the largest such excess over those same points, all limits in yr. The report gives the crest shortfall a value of -1.2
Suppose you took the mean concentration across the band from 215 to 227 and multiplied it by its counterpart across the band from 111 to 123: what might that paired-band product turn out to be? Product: 72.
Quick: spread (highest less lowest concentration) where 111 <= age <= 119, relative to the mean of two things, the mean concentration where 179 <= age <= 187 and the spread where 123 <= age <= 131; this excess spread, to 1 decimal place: -4.1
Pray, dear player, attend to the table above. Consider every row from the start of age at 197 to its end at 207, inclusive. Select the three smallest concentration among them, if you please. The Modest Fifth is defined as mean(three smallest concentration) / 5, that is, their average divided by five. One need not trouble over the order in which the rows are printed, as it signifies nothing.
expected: 0.80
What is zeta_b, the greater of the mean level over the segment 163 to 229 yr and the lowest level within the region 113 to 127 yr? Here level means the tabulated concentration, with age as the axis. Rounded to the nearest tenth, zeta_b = 9.0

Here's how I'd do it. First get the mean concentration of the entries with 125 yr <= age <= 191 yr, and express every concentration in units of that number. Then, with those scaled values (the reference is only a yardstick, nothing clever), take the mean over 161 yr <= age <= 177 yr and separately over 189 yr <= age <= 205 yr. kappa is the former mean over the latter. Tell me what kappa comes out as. 2.1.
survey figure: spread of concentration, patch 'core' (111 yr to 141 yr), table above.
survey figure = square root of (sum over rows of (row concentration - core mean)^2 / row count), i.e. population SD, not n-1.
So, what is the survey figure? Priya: 0.2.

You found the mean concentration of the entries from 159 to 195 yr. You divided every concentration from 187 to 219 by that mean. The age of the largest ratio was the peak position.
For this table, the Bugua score 188 yr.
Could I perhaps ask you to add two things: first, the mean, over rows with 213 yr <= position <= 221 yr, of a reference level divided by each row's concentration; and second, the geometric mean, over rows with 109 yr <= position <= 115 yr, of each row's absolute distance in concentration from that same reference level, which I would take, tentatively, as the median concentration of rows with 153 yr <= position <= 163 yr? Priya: 3.9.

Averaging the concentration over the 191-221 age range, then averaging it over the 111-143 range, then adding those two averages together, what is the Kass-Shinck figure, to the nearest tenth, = 14.4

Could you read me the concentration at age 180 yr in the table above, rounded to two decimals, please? 9.08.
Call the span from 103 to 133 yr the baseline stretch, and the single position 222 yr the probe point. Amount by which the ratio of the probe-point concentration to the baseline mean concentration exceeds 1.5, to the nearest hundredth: -0.59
